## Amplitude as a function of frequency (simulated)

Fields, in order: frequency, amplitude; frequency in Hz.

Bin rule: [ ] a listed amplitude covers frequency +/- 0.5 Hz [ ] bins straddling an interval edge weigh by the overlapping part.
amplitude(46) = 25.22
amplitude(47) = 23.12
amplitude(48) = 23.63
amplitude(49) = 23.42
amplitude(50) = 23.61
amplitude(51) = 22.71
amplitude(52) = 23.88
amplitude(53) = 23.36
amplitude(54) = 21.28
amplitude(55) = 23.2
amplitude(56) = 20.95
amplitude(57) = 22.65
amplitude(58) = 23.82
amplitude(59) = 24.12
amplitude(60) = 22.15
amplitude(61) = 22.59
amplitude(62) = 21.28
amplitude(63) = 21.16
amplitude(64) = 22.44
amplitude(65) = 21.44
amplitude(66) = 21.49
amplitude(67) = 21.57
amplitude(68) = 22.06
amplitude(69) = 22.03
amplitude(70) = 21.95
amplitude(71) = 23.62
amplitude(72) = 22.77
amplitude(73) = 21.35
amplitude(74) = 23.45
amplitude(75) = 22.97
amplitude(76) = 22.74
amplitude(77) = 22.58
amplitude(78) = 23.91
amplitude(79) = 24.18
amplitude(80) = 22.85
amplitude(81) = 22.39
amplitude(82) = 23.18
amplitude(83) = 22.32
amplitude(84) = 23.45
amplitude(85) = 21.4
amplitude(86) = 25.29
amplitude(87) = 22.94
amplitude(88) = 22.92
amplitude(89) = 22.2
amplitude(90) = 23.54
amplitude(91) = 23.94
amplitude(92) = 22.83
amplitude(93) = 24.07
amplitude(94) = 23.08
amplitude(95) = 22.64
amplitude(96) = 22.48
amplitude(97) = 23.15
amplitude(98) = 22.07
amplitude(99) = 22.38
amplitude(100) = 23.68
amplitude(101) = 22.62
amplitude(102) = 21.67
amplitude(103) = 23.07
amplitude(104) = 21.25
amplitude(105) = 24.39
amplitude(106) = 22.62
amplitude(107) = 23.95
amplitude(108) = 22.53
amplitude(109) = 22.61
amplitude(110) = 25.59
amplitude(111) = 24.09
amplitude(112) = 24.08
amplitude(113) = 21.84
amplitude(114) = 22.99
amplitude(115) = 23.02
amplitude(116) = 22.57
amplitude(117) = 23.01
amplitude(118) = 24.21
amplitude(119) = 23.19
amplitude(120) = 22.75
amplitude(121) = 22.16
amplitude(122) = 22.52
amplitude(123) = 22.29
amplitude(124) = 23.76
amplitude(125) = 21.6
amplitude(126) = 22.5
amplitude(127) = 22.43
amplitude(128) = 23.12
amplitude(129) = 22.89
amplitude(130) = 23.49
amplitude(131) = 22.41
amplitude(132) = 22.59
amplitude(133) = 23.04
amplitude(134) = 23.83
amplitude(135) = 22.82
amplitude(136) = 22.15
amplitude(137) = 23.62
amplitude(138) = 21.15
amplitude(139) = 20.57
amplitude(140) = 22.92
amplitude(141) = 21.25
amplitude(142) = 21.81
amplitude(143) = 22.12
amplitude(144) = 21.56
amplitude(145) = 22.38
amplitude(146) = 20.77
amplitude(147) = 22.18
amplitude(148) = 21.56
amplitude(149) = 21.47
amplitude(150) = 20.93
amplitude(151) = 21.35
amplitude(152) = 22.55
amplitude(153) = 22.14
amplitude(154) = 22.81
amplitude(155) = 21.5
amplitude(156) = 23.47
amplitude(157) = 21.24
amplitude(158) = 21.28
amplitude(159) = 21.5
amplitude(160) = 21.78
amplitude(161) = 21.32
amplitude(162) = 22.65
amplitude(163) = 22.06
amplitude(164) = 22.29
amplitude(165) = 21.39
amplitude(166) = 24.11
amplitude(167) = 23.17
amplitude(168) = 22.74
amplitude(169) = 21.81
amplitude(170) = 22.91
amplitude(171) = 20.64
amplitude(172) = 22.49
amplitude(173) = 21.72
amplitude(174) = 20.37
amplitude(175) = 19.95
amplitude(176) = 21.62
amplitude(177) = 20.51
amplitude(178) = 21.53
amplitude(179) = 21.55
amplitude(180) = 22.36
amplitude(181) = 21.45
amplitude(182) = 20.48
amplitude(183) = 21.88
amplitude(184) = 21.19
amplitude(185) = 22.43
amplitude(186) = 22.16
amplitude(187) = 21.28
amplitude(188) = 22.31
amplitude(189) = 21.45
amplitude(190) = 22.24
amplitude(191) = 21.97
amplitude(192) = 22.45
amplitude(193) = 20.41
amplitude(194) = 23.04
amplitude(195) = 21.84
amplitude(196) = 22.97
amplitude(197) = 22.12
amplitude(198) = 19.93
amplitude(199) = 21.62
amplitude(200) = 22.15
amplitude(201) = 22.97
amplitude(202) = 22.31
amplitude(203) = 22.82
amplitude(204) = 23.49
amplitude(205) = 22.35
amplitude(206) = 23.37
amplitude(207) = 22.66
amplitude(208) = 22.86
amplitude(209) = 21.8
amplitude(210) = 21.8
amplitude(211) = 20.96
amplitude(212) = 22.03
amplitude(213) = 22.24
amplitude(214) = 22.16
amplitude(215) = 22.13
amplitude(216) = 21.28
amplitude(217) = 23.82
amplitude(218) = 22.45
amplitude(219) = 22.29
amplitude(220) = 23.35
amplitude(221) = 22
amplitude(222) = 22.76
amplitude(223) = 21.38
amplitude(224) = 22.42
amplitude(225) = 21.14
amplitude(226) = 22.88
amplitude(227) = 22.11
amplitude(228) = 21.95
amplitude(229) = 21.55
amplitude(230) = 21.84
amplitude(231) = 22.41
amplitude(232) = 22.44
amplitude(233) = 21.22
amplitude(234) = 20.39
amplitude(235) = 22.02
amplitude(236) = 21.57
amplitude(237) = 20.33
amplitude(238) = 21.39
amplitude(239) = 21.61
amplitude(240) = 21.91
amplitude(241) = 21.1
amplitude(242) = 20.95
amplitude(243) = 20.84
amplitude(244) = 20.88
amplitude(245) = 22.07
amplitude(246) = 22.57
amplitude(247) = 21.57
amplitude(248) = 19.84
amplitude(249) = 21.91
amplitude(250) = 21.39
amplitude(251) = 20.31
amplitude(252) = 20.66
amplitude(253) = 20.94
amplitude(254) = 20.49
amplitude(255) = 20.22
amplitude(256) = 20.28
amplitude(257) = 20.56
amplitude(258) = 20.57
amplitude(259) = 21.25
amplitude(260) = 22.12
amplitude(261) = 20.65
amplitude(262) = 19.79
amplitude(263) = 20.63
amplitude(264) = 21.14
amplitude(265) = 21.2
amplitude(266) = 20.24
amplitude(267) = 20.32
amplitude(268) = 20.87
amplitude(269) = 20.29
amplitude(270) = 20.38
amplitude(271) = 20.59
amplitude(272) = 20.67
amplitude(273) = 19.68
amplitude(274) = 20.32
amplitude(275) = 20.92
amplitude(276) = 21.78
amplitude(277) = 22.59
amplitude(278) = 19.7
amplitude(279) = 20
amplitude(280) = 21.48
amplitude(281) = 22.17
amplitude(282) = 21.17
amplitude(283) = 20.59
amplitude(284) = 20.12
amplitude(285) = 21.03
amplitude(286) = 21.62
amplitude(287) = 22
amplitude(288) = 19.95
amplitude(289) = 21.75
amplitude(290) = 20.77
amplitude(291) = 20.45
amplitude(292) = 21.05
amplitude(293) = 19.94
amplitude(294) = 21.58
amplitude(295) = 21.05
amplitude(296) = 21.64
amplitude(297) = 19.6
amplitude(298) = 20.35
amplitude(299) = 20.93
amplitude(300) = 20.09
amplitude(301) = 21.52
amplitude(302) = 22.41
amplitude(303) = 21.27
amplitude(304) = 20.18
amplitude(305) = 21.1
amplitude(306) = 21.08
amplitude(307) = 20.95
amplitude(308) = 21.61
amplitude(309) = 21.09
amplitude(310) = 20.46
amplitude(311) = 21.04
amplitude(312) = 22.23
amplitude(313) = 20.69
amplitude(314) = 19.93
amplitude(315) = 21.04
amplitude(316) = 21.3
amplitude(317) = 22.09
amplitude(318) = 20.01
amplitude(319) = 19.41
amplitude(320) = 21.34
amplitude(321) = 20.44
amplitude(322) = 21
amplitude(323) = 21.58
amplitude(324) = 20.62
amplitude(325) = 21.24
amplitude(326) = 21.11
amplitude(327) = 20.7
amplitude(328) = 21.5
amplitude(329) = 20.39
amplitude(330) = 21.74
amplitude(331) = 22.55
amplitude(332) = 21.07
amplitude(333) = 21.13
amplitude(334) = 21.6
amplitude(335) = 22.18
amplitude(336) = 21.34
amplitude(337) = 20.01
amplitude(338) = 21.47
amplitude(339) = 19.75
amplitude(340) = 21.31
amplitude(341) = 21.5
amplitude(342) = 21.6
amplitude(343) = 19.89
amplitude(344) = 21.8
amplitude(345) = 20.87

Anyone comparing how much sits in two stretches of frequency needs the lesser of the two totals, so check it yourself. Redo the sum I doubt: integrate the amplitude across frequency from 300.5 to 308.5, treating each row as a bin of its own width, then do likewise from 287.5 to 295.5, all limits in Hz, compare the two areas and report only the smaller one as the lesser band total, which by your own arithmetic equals 167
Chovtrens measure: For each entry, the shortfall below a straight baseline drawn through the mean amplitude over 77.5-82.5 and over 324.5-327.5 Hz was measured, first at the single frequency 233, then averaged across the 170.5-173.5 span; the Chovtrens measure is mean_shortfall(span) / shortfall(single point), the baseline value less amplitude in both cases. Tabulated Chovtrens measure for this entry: 1.3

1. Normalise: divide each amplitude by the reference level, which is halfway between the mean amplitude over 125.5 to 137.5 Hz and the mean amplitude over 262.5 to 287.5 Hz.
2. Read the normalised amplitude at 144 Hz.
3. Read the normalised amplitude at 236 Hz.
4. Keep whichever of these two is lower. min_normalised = 0.985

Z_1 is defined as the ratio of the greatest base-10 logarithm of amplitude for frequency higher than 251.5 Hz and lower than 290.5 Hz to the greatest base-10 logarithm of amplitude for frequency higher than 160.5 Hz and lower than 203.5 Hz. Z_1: 0.980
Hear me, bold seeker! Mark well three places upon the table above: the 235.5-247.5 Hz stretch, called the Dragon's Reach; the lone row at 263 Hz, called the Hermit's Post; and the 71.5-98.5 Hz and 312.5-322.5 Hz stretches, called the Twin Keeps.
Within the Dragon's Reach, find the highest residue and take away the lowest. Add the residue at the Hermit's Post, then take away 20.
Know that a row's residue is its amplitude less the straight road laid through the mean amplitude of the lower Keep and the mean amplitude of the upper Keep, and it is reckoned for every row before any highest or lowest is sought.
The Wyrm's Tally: -18.3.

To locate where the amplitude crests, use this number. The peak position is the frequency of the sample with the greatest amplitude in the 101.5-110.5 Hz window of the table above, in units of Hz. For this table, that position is 110 Hz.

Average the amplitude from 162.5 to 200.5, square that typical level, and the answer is 475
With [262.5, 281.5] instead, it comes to 432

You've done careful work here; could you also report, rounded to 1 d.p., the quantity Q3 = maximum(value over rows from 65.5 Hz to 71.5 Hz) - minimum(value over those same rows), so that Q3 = 2.1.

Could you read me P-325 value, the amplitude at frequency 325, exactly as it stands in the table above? 21.24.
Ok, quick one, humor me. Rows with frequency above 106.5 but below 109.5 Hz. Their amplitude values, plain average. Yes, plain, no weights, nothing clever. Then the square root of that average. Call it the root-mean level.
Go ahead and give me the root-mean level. 4.80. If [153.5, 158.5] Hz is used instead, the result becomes 4.70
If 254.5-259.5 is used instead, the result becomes 4.54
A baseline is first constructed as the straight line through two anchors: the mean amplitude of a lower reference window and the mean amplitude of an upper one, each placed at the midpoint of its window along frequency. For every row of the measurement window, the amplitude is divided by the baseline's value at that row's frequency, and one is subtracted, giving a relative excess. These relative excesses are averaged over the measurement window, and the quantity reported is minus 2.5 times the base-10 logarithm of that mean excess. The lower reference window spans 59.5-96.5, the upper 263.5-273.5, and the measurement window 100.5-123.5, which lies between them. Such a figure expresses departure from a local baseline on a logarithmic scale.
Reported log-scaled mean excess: 3.8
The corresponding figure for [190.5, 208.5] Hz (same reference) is 3.3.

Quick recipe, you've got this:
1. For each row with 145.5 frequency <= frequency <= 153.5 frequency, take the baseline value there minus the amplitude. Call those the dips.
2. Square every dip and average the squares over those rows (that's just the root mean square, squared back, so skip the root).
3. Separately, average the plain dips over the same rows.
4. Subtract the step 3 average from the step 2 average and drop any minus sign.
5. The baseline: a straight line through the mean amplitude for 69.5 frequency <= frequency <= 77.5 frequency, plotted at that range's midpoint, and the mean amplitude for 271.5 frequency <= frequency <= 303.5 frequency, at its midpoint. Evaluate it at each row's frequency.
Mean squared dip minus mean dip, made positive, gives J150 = 0.11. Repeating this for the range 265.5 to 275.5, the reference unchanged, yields 0.11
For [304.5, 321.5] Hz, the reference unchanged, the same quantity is 0.72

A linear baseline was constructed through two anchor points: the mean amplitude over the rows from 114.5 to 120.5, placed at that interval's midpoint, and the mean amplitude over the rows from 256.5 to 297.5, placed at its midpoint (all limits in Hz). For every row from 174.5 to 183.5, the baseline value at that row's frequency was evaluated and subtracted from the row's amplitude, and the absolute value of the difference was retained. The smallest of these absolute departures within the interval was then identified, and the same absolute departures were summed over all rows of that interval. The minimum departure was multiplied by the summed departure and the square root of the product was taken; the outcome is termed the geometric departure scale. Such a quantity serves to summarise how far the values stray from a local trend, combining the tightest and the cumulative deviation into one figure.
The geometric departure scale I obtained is 1.1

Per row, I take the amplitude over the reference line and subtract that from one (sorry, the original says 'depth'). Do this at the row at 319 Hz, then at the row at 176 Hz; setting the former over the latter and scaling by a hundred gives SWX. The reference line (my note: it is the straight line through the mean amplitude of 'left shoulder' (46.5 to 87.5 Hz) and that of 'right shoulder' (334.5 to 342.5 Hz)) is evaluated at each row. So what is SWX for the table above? 413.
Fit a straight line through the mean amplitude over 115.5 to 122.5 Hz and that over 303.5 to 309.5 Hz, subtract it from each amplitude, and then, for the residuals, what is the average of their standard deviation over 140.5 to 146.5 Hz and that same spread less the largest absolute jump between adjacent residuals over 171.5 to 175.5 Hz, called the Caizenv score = -0.1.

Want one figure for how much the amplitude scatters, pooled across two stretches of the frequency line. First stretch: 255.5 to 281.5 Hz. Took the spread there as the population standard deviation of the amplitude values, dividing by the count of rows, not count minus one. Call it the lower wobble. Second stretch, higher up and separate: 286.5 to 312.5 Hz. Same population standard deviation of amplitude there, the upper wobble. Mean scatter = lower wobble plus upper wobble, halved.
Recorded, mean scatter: 0.73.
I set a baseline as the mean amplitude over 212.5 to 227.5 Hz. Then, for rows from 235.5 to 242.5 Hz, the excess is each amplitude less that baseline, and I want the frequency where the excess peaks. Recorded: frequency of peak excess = 240 Hz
